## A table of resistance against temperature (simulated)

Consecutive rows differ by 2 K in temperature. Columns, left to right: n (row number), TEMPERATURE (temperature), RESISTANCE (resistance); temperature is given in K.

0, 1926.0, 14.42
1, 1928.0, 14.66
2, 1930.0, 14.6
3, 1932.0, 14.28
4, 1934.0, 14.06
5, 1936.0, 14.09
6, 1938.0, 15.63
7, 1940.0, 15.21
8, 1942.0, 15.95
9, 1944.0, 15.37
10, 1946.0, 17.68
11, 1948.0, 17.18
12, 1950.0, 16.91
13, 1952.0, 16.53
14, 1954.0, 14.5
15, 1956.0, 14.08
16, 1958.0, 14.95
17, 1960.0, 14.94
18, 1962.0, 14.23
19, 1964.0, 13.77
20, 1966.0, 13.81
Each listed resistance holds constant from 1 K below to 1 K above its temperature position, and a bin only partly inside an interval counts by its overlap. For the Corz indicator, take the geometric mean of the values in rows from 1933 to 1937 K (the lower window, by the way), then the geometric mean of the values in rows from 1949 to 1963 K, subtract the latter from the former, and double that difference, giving -2.1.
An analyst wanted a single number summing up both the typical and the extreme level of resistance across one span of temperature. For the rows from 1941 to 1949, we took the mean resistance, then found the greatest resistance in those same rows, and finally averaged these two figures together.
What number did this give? 17.1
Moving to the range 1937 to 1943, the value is 15.8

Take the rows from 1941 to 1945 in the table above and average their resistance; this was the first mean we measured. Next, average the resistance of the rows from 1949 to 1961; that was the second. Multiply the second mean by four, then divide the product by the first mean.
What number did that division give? 3.9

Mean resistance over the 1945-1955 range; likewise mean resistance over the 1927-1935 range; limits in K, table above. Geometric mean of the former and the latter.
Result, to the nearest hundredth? 15.44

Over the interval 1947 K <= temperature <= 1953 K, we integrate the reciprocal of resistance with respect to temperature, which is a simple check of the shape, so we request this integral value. 0.356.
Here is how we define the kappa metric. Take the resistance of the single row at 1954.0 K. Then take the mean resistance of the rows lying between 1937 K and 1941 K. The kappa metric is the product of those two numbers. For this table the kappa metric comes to 224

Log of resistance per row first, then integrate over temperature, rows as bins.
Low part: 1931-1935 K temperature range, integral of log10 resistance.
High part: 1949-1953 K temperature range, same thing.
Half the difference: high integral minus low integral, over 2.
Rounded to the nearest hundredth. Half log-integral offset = 0.14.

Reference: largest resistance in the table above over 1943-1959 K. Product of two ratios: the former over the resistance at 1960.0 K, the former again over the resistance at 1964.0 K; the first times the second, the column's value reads 1.52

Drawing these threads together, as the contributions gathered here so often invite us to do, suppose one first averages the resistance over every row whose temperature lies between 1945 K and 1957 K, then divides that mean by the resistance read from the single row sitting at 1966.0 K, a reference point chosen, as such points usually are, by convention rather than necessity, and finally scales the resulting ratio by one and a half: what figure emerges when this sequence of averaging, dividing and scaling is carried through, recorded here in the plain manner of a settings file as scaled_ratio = 1.75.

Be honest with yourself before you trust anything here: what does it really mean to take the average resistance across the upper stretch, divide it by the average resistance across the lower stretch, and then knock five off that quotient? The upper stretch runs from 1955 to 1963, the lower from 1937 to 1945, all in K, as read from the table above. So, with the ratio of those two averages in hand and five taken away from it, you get -4.06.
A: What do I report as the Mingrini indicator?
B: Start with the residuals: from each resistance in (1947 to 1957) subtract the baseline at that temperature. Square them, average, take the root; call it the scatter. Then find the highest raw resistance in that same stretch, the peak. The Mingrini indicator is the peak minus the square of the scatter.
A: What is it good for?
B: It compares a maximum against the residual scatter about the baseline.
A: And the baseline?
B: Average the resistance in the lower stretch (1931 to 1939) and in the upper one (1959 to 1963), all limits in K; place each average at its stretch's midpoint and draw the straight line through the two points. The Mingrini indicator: 13.9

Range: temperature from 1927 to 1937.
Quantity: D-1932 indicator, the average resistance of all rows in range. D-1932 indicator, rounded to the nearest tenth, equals 14.3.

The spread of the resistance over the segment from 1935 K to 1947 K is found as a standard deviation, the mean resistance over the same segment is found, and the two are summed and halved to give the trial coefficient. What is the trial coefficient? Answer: 8.4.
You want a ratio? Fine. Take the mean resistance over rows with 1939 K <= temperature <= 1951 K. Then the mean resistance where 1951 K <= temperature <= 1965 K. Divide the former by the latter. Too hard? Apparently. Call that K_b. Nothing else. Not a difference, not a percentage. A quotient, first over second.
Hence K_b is 1.11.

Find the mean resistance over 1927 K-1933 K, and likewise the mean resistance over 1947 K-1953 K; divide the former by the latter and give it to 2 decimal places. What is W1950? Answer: 0.86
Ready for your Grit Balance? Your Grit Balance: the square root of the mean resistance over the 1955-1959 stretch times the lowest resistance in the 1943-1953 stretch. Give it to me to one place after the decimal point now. 14.9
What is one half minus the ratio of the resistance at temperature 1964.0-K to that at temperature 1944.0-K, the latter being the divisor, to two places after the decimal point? -0.40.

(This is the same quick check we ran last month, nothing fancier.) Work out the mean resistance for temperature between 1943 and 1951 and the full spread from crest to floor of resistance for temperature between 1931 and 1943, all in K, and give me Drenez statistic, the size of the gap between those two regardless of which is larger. 14.9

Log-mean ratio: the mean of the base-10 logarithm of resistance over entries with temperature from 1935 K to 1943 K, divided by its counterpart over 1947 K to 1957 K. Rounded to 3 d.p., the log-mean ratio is 0.986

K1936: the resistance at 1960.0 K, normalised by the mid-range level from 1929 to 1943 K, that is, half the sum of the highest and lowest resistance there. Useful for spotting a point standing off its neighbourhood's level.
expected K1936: 0.996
